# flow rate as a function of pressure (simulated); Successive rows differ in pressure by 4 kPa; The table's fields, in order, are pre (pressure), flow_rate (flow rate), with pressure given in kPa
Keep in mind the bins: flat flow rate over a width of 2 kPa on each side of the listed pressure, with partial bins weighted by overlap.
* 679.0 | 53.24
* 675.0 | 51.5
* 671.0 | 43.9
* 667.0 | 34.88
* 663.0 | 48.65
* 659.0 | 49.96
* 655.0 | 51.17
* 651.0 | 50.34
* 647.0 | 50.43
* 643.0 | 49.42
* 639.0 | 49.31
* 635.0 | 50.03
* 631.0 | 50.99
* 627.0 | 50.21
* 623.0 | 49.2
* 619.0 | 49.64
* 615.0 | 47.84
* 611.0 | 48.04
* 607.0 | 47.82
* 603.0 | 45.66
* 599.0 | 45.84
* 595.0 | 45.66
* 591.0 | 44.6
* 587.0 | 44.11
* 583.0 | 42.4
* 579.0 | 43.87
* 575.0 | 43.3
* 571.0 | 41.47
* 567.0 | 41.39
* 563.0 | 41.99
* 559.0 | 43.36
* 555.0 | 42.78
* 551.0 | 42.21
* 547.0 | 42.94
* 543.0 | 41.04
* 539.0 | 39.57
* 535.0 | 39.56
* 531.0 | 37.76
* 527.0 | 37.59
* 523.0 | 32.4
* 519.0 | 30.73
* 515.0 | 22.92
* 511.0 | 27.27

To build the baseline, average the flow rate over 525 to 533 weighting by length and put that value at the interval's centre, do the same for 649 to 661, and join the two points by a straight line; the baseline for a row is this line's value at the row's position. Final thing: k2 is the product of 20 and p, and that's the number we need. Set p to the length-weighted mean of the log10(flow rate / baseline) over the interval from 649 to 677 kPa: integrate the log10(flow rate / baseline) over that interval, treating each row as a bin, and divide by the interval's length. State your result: -0.79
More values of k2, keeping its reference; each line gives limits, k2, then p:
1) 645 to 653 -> 0.09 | 0.004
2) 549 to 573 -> 0.27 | 0.013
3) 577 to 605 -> 0.12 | 0.006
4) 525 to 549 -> 0.27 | 0.014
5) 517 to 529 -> -0.89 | -0.045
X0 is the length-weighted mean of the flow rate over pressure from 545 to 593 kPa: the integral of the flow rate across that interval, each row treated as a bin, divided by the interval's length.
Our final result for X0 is 42.9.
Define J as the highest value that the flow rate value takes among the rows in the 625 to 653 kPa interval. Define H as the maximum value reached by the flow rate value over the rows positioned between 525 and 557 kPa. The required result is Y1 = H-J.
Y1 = -8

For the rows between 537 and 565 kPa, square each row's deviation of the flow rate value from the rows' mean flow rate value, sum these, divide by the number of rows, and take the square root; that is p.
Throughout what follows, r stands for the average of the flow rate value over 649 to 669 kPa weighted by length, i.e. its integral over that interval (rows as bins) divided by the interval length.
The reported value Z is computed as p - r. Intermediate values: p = 1.2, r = 47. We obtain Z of -46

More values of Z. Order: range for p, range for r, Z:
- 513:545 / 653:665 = -44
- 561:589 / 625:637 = -49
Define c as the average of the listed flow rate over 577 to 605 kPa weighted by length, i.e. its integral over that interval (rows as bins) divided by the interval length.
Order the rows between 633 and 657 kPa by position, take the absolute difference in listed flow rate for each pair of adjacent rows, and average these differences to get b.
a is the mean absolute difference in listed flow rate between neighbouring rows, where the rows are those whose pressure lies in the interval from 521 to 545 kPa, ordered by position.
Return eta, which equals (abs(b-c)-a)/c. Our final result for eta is 0.949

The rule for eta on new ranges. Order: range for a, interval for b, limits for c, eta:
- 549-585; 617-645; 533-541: 0.961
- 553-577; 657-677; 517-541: 0.757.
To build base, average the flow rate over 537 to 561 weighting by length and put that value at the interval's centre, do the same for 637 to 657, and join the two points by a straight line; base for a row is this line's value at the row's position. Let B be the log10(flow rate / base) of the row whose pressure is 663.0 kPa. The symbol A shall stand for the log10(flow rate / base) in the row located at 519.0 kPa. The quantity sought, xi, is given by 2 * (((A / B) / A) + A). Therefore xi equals -82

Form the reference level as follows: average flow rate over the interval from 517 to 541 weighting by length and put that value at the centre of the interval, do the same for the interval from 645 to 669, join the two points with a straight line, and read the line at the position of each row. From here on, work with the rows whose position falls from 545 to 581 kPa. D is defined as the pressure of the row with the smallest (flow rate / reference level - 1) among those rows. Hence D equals 571.0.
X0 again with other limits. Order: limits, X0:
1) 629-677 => 48.4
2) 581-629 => 46.8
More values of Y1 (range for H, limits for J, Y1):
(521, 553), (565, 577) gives 0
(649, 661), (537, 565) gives 8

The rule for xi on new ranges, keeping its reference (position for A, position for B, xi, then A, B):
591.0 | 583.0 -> -83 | -0.008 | -0.024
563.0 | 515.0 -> -9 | -0.012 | -0.233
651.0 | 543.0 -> -428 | -0.001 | -0.005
